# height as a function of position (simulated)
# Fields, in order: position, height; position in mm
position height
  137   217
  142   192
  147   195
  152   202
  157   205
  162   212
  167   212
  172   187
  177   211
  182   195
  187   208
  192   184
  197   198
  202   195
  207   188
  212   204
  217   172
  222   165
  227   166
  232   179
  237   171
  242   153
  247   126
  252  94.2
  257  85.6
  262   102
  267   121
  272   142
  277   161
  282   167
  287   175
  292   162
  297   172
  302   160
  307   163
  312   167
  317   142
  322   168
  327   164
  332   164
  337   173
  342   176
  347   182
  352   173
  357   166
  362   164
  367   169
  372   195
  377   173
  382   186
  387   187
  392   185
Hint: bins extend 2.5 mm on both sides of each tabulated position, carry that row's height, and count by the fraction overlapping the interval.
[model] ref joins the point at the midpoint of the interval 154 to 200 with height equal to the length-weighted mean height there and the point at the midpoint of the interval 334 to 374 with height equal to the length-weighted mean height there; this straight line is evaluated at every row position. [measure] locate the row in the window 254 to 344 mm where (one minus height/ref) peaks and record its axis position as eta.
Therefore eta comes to 257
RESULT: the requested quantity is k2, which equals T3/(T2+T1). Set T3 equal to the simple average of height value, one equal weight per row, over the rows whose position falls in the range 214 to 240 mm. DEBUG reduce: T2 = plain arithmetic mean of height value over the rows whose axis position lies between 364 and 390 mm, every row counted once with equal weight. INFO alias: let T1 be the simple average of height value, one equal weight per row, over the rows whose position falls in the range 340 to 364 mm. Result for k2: 0.48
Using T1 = 172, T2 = 182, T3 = 171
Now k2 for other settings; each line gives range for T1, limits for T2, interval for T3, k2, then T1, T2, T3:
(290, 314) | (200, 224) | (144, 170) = 0.59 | 165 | 185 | 205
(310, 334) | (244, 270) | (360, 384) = 0.67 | 161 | 106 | 177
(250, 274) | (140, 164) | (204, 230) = 0.58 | 109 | 201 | 179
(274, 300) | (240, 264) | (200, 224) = 0.66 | 167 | 112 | 185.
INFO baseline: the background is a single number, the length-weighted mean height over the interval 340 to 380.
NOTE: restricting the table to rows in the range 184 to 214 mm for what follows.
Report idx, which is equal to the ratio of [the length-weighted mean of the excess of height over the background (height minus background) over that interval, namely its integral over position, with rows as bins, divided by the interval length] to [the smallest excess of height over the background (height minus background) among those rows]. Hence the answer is 2.3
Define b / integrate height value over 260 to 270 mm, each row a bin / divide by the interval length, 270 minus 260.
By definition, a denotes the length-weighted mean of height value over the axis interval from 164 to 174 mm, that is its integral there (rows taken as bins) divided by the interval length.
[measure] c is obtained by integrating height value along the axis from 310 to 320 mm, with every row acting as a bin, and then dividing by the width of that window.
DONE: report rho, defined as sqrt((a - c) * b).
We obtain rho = 72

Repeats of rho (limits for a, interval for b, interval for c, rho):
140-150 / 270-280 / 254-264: 124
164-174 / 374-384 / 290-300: 78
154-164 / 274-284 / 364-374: 67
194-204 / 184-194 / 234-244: 80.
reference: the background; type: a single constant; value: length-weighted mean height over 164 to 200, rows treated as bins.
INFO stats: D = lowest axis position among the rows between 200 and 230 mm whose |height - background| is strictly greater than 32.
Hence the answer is 222 mm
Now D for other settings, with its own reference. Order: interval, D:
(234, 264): 242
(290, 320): 292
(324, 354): 327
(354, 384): 357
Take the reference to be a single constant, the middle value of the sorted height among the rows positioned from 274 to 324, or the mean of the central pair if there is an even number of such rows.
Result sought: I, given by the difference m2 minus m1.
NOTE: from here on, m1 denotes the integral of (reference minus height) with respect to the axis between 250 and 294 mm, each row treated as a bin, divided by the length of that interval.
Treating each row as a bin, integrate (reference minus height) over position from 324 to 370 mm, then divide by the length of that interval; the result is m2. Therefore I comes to -36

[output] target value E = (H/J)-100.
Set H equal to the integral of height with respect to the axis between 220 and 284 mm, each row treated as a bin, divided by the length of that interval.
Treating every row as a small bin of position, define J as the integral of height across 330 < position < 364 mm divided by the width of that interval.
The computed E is -99.18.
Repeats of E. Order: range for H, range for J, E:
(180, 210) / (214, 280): -98.63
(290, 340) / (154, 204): -99.18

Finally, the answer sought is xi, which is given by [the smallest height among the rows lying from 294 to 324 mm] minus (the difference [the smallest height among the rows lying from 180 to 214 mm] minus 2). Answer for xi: -40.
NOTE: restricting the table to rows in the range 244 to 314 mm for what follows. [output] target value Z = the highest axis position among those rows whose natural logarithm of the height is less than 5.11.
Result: 307 mm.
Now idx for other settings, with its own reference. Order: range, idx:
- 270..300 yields 0.3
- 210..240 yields 0.0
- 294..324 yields 0.4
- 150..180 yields 2.5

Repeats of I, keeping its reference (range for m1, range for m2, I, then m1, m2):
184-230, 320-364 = 17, -22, -5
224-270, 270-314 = -30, 31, 2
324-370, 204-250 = 2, -5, -4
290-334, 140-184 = -39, 3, -36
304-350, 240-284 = 39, -2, 38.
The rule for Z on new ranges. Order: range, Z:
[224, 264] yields 262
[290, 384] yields 362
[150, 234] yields 222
